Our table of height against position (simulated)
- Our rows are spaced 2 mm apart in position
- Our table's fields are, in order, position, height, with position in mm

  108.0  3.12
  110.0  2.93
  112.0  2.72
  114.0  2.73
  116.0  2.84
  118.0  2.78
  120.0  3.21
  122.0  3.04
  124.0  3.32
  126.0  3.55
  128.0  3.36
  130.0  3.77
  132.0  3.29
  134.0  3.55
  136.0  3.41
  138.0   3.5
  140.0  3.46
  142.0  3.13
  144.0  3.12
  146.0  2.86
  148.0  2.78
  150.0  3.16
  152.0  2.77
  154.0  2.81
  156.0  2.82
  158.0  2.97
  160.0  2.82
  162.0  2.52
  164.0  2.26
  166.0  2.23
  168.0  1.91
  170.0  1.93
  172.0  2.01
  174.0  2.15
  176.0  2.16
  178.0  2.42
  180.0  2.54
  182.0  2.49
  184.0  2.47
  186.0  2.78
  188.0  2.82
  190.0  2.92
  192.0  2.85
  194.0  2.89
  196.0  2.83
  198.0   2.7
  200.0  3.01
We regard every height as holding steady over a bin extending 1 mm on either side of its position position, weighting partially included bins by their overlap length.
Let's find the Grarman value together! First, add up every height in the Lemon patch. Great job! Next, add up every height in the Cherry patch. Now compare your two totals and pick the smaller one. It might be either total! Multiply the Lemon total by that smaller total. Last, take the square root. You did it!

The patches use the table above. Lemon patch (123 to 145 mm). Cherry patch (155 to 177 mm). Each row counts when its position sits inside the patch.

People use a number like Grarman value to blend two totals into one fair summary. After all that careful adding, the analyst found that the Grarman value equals 31.1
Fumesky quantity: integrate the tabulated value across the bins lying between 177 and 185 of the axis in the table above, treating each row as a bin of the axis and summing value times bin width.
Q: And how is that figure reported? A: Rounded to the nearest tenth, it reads 19.8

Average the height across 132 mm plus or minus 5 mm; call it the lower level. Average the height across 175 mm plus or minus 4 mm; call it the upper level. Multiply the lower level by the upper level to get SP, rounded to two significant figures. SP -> 7.6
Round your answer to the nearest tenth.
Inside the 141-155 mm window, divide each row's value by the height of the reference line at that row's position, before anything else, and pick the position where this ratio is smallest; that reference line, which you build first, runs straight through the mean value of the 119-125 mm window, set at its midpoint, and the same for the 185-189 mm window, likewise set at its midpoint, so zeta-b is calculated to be 148.0 mm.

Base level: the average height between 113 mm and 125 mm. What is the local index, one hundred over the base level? 33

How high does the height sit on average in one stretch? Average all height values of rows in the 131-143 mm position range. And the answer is 3.4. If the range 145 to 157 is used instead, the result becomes 2.9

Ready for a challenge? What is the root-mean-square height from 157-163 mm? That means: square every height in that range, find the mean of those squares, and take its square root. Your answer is 2.78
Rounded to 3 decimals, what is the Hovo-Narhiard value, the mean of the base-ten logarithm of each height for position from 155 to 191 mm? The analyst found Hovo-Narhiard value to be 0.386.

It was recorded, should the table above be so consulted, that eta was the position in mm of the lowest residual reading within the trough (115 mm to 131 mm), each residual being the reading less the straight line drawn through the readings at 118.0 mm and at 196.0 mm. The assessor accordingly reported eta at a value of 118.0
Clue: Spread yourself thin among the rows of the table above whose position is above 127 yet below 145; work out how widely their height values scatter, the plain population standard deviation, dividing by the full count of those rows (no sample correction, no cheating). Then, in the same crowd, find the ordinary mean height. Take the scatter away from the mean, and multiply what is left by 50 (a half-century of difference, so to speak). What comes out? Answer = 160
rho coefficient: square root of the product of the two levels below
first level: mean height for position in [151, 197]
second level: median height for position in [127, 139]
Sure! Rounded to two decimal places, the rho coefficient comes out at 2.96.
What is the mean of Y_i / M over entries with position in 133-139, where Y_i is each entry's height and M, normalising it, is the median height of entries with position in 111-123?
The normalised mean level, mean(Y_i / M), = 1.24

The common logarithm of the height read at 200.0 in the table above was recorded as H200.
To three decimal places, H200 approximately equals 0.479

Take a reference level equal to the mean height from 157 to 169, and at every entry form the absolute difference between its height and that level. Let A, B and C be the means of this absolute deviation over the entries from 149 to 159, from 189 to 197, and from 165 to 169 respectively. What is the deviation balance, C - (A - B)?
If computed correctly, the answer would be 0.3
